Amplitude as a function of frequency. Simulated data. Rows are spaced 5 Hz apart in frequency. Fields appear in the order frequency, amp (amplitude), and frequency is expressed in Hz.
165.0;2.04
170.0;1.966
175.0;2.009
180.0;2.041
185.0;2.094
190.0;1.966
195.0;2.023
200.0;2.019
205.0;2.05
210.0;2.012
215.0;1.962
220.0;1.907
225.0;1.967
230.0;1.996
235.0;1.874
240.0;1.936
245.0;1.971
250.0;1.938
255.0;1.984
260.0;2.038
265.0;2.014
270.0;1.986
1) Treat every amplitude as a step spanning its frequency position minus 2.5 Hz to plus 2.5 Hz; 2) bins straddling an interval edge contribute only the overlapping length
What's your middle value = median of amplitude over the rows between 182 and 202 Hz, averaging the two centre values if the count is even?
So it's 2.02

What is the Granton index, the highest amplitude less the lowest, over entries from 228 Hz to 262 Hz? 0.16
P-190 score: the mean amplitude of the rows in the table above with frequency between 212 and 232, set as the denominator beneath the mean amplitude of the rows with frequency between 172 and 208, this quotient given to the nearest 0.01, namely 1.04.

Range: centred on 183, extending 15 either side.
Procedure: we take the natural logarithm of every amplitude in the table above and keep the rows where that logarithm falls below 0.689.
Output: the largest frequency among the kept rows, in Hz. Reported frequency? 190.0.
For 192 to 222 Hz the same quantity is 220.0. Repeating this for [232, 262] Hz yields 255.0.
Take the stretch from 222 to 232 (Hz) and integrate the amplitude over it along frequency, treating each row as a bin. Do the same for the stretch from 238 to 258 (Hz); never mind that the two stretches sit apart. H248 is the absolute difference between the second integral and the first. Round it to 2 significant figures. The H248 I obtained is 19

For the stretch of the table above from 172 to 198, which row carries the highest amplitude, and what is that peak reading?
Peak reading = 2.094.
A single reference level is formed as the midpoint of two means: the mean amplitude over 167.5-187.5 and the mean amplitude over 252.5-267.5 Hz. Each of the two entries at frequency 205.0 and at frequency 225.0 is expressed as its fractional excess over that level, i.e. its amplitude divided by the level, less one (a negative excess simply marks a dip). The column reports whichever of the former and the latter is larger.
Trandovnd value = 0.015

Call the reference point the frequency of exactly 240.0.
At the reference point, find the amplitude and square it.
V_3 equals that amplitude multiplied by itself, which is 3.75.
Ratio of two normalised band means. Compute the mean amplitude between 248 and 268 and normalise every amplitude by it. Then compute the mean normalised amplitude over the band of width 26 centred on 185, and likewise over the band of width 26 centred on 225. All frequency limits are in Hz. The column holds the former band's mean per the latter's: 1.04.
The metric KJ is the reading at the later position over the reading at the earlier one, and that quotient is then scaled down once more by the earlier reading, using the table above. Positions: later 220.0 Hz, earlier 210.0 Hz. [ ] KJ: 0.471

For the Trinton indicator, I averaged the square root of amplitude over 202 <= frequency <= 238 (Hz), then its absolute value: 1.402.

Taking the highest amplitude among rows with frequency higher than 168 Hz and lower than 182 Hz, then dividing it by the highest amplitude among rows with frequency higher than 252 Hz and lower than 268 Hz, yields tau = 1.00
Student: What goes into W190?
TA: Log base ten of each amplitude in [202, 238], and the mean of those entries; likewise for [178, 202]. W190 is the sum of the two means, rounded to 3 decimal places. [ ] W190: 0.601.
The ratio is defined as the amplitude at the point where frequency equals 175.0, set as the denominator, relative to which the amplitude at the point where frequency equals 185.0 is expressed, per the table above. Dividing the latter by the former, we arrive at 1.04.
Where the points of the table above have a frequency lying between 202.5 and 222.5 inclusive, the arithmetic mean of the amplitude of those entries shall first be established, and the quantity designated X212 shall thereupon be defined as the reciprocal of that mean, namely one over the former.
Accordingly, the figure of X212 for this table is 0.5044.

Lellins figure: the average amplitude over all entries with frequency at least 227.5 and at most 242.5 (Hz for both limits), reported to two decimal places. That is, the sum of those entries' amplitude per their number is 1.94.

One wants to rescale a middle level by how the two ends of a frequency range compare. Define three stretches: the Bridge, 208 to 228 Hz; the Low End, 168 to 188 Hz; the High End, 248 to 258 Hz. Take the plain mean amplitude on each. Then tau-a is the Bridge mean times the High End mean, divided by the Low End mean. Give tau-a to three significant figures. 1.90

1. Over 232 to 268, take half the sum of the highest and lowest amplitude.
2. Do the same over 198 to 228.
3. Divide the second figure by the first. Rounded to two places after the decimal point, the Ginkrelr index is 1.01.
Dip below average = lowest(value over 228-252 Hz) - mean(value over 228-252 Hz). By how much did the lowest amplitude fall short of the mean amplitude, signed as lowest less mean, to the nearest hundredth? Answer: -0.07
